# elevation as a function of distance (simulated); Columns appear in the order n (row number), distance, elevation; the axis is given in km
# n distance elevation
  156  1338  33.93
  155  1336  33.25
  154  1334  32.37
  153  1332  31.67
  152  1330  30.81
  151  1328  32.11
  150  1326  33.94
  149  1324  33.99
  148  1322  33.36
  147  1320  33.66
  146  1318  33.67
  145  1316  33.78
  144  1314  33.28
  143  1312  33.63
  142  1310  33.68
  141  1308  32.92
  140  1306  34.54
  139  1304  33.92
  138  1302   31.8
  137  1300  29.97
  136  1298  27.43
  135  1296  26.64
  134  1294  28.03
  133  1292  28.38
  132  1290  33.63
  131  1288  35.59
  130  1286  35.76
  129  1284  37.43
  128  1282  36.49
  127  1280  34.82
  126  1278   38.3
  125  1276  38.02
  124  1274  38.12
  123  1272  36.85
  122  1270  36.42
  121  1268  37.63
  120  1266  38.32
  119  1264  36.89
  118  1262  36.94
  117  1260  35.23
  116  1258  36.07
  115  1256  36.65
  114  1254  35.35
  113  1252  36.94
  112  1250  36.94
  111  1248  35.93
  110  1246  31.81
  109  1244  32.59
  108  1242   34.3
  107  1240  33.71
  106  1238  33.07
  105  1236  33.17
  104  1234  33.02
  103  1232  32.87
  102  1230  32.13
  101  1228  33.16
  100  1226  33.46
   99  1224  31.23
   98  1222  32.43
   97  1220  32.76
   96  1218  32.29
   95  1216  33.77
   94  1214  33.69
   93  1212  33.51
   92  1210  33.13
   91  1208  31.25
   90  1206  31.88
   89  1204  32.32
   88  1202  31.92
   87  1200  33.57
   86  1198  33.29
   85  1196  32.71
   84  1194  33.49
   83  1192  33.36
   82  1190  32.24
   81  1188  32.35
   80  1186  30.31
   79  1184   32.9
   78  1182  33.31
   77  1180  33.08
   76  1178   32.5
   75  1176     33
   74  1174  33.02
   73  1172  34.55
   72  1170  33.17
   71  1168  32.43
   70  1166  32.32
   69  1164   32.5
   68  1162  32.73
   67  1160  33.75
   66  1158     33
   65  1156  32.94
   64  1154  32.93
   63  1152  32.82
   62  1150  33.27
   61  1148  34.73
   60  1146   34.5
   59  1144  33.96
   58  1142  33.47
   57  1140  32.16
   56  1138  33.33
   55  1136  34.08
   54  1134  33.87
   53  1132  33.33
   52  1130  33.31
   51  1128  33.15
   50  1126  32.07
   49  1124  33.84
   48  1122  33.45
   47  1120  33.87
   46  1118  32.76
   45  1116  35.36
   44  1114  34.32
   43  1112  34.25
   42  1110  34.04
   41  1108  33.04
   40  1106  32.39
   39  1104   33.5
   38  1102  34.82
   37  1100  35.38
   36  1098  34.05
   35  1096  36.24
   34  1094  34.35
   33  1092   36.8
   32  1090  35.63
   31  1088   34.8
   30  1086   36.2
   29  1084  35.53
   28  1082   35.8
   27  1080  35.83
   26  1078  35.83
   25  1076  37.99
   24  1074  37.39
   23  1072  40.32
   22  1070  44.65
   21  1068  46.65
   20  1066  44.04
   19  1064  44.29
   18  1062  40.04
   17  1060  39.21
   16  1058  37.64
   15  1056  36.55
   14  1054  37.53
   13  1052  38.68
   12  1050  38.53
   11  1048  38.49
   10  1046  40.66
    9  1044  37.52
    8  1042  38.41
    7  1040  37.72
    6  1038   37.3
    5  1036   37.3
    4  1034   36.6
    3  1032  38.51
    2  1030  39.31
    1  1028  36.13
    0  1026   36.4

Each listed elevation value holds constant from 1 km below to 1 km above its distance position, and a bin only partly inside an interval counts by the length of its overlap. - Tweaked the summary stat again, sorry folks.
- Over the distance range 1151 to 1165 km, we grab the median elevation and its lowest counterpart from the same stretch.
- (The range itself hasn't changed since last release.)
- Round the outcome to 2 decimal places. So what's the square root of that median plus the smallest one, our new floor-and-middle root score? 8.09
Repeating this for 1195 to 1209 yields 7.97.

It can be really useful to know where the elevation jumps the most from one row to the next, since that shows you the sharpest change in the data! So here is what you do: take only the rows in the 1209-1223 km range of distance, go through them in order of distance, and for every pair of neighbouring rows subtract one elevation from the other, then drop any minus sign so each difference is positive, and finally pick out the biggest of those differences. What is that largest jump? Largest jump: 1.5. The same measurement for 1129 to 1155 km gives 1.5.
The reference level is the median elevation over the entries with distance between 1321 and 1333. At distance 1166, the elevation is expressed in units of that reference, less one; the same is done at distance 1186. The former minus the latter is 0.06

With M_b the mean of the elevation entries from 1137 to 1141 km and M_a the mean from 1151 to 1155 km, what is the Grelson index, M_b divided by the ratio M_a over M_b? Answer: 32.6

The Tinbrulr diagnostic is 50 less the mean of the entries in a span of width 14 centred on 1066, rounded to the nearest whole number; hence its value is 7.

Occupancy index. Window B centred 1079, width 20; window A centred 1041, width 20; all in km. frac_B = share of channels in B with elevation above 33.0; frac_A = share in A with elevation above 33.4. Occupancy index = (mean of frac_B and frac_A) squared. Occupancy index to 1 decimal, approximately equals 1.0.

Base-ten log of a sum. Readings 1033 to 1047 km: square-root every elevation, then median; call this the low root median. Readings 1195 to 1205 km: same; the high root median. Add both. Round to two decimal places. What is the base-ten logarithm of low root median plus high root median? 1.07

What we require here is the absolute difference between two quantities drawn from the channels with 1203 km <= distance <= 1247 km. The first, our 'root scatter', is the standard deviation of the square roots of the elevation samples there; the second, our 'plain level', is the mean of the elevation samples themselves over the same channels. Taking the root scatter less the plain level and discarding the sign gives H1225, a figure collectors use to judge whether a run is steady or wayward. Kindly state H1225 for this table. 32.7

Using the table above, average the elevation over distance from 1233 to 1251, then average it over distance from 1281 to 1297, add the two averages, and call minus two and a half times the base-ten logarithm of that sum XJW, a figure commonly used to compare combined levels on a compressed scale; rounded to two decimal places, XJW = -4.56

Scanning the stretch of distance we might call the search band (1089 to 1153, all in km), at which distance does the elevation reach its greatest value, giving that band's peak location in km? 1092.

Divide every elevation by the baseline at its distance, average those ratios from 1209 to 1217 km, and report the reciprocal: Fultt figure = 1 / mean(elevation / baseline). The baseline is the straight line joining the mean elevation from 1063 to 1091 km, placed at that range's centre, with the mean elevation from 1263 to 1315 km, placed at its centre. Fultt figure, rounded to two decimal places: 1.07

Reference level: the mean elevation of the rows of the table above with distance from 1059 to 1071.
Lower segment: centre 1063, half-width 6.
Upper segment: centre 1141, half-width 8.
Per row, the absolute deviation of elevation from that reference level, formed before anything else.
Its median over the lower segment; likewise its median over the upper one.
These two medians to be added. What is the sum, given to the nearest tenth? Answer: 12.5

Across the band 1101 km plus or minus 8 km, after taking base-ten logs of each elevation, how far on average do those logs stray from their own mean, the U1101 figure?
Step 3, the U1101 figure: 0.012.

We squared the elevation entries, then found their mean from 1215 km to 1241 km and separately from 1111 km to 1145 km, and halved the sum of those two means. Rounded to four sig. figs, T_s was 1103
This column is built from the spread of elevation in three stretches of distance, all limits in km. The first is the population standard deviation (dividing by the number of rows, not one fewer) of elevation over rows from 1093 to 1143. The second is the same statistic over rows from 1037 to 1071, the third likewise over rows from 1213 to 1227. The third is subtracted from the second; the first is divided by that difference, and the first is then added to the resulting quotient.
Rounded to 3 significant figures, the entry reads 1.43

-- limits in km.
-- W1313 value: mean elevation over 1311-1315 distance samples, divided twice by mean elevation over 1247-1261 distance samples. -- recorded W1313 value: 0.0256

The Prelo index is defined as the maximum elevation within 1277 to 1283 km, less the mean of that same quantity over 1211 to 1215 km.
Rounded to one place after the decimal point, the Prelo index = 4.7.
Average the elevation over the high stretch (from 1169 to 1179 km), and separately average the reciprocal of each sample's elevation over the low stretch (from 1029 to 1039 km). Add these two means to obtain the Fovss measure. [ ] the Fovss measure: 33.3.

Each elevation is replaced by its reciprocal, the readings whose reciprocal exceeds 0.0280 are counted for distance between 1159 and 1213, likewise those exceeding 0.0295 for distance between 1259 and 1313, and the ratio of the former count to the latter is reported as 2.7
